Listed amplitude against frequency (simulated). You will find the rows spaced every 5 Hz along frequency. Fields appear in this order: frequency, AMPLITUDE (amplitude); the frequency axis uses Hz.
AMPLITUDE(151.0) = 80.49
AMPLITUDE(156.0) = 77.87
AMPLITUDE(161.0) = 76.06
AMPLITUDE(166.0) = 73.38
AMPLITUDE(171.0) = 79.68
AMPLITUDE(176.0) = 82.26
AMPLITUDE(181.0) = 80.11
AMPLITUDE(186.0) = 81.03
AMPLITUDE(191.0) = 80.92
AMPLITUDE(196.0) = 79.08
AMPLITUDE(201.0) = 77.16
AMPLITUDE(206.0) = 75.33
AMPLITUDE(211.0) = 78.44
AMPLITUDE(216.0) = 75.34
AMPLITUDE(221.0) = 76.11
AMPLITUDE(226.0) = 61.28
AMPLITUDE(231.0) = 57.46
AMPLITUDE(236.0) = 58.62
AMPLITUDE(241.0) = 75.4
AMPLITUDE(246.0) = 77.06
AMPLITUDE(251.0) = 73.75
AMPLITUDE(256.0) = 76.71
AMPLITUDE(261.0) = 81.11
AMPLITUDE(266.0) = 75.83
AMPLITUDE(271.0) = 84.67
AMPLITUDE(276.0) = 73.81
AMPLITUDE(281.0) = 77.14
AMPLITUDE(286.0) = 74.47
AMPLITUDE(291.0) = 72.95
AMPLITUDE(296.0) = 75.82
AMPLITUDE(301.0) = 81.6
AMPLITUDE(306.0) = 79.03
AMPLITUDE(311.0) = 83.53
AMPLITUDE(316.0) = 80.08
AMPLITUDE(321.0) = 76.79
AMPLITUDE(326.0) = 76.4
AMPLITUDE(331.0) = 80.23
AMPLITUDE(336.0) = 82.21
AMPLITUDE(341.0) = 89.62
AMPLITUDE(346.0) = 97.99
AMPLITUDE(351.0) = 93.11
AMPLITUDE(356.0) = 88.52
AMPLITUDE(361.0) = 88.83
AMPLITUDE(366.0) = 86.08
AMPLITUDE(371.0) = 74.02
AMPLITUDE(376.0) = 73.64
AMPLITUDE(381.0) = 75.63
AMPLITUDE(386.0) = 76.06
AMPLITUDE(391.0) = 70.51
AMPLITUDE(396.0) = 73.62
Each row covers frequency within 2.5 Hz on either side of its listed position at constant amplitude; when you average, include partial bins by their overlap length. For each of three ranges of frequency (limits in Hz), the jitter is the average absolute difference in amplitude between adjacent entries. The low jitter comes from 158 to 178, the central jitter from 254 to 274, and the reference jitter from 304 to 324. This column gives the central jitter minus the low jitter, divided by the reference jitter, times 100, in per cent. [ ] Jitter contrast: 62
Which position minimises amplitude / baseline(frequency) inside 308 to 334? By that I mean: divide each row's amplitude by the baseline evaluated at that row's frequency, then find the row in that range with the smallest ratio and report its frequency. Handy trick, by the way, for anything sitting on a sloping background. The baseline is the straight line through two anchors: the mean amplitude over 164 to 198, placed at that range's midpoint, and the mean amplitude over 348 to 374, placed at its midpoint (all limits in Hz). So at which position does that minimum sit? 326.0 Hz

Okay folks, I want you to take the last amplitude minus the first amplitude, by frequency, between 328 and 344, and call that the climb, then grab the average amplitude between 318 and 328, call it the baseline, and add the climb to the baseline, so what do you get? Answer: 86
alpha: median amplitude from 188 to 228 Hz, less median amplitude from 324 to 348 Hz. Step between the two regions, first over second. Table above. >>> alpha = -5.6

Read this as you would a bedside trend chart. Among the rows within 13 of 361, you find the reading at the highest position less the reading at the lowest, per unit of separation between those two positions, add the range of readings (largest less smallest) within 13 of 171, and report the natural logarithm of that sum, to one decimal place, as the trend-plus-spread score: 2.1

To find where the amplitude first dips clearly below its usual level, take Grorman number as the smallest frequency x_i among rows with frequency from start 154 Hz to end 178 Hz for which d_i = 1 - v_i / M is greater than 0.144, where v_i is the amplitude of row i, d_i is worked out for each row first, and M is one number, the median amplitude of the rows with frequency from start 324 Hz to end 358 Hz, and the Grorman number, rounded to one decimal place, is 166.0 Hz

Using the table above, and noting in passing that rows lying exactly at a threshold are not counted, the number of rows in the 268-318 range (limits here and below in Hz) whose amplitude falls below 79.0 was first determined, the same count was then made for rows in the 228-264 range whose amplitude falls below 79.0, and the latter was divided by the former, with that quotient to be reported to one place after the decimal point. 1.2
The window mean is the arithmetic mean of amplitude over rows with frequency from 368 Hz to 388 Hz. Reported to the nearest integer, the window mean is 75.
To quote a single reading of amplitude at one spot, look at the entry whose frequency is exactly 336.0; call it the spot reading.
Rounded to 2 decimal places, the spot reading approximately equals 82.21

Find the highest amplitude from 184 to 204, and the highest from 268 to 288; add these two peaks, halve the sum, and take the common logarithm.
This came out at 1.92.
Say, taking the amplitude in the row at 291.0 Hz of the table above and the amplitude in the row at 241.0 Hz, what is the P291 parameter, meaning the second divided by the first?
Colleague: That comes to 1.03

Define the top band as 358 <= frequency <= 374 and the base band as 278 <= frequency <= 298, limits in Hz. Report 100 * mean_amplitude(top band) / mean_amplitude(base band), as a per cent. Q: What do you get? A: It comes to 110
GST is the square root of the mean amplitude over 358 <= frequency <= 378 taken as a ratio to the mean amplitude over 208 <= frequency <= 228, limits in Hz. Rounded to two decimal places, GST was 1.05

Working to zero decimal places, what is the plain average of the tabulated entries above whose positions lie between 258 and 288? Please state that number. 78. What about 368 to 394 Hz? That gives 74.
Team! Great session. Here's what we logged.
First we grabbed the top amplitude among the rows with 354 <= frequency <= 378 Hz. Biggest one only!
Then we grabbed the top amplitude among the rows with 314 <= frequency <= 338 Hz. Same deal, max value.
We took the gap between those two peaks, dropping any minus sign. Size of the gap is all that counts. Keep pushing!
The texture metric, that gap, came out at 6.6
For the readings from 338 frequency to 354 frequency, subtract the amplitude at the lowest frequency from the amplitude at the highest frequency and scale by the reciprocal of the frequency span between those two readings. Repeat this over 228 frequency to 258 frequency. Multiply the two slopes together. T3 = 0.269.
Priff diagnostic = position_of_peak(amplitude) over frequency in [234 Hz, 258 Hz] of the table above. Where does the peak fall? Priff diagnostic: 246.0 Hz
